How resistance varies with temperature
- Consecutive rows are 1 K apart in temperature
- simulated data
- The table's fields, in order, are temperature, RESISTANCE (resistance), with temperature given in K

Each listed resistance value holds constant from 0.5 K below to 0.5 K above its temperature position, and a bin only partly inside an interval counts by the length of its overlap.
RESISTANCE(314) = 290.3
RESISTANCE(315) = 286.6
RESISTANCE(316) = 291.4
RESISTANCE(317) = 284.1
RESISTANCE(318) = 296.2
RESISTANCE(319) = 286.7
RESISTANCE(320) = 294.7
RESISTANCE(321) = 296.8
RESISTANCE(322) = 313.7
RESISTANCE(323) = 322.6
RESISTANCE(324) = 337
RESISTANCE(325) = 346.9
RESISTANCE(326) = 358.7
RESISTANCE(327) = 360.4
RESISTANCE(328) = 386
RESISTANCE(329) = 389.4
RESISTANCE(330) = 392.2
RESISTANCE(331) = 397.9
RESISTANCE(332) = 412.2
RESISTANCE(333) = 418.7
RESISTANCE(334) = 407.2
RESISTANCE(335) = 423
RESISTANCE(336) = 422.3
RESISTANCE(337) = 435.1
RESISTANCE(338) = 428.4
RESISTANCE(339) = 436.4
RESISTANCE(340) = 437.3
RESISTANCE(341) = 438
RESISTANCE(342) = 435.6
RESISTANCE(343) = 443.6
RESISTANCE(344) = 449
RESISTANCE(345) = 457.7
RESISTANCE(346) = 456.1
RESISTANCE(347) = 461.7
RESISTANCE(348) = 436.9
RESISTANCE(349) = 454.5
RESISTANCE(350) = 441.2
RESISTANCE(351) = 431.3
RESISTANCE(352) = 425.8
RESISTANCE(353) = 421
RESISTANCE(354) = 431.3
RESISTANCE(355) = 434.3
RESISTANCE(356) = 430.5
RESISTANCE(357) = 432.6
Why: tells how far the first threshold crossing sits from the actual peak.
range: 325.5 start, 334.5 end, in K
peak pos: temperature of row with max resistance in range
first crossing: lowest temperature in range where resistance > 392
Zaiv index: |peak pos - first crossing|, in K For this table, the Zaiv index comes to 3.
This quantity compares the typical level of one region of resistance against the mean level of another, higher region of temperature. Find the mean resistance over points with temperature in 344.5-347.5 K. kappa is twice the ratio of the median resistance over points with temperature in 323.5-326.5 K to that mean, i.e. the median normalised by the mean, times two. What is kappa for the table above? 1.51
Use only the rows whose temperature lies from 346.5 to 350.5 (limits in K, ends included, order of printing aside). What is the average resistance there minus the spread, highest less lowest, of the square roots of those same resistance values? 448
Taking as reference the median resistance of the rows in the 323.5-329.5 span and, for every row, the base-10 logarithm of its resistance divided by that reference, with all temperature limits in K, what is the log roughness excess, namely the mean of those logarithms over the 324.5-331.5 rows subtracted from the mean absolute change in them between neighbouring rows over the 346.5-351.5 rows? 0.00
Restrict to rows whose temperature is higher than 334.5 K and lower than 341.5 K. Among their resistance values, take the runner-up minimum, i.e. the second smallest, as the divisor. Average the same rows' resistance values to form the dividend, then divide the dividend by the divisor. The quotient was 1.02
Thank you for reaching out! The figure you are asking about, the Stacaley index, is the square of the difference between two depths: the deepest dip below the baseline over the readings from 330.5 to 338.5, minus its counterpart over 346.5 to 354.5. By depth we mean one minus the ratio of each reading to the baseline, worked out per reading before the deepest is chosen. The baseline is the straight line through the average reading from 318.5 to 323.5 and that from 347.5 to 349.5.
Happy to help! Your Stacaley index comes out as 0.039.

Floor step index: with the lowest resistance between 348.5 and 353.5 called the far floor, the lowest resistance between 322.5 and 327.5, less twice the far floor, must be -519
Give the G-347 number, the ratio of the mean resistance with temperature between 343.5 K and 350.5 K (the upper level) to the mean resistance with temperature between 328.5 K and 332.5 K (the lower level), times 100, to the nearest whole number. 113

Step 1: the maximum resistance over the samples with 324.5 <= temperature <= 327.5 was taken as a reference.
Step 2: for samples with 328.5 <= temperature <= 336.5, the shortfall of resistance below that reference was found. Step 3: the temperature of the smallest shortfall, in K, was 335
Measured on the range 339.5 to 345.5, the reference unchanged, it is 345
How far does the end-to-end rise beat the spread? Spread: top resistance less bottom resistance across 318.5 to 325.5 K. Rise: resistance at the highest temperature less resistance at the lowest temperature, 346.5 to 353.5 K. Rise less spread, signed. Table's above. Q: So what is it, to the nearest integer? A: -101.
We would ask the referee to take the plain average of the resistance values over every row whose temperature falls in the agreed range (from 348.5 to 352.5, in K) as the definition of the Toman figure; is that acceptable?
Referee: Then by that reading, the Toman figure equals 438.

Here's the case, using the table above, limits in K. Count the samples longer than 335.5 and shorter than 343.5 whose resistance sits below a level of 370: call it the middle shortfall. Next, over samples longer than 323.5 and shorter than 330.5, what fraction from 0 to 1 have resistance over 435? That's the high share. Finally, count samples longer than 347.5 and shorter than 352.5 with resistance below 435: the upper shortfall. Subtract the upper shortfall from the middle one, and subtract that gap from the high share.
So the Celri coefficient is 2.0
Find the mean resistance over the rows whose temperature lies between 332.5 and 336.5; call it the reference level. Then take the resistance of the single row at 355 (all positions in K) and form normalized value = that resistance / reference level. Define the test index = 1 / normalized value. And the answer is 0.96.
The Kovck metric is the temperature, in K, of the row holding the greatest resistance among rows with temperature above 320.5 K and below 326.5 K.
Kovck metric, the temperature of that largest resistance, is 326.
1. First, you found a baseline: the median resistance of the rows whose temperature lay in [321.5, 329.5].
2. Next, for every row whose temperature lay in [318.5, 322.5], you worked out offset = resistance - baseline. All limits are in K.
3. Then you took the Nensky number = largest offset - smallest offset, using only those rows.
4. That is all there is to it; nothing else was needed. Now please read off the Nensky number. 27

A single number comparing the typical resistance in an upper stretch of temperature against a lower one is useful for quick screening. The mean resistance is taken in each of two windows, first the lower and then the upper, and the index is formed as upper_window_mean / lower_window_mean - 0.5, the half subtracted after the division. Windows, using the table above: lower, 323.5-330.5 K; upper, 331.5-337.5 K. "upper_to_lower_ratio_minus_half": 0.64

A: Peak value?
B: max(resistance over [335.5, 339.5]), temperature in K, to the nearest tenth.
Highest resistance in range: 436.4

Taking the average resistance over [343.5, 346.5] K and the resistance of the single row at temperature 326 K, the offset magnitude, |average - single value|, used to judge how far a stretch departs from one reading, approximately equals 96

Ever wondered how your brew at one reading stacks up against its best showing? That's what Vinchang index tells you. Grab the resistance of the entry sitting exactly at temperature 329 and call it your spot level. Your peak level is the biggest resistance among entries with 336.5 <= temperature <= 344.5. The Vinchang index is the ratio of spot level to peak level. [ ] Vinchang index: 0.867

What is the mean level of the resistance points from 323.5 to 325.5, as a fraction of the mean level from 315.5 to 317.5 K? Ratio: 1.19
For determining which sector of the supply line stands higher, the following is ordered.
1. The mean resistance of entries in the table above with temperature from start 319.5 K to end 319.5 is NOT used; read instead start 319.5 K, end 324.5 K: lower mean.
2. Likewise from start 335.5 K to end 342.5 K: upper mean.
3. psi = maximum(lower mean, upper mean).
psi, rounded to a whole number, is 433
